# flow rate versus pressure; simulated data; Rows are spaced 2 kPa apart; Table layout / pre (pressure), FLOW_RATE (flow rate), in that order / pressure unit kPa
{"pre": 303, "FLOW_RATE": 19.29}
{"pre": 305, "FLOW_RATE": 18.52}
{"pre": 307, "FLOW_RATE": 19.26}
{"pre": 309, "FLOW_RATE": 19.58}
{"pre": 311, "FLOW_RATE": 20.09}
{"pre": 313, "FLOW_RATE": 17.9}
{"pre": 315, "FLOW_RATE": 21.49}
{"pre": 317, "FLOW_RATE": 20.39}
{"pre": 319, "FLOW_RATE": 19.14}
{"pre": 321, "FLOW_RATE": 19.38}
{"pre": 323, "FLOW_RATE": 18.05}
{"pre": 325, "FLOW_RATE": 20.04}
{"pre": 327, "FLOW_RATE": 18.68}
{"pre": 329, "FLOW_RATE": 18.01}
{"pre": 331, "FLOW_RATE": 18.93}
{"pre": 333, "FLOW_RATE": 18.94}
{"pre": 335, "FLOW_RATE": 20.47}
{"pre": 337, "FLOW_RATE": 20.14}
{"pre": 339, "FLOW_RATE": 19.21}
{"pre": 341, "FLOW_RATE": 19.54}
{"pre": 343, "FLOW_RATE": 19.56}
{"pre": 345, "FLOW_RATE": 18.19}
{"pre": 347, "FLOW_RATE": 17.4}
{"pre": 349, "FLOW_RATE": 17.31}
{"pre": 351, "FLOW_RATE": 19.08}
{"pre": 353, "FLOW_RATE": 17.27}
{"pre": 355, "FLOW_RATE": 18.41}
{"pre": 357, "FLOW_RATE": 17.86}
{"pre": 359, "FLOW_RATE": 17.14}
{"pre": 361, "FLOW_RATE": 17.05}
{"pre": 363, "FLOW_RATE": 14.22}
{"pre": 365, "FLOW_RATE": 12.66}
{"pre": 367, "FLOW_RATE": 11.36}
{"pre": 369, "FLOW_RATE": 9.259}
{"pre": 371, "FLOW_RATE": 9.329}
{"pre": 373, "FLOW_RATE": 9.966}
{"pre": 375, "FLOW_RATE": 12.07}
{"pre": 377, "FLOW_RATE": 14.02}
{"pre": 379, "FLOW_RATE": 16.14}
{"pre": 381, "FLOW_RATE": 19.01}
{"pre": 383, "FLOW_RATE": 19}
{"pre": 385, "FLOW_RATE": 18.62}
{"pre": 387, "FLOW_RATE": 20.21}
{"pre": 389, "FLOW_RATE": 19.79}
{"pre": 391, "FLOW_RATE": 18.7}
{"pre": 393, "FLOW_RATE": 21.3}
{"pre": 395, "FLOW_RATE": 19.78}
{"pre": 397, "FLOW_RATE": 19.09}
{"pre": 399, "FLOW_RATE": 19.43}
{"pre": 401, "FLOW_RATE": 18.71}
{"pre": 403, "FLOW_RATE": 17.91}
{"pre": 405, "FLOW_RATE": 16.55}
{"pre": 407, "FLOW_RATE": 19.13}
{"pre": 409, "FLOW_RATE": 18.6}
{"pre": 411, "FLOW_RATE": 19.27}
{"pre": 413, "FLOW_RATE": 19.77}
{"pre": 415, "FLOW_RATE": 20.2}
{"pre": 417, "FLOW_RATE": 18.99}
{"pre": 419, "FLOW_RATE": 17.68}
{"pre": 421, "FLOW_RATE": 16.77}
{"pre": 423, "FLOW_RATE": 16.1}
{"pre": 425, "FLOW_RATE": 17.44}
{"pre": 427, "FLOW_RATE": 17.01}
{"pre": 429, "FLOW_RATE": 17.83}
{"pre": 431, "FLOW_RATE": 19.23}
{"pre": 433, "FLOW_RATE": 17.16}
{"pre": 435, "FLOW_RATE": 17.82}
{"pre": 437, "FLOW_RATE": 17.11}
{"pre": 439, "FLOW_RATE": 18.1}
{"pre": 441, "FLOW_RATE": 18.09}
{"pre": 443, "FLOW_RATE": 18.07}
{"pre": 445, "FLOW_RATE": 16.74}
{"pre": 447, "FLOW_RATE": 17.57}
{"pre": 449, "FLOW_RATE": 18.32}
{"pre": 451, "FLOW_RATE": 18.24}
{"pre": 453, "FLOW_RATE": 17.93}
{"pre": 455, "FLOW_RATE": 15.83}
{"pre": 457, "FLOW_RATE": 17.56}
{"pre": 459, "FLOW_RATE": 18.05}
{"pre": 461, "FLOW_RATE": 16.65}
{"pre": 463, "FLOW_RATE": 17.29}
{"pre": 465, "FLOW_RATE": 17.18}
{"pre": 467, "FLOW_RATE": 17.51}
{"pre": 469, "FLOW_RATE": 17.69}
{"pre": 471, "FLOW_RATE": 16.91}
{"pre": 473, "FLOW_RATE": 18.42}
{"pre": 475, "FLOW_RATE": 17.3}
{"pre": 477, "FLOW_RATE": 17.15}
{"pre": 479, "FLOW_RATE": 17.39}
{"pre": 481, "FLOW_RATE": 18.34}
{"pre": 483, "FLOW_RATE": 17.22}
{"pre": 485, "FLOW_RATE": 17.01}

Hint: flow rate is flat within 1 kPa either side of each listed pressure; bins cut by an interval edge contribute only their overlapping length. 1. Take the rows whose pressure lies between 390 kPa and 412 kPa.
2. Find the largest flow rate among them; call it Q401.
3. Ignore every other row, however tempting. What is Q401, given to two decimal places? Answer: 21.30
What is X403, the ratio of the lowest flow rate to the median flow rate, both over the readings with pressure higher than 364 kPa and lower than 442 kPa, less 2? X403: -1.49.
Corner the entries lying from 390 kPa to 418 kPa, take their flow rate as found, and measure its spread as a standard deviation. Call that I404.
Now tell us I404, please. 1.1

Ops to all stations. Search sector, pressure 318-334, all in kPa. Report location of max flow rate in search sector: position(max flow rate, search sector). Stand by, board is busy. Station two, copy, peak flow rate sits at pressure 325 kPa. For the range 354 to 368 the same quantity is 355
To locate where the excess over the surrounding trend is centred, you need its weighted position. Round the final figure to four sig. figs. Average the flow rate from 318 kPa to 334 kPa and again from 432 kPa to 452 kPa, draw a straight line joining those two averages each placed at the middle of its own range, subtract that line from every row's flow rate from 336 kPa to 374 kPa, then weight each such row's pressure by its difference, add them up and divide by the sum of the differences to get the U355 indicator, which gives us 368.4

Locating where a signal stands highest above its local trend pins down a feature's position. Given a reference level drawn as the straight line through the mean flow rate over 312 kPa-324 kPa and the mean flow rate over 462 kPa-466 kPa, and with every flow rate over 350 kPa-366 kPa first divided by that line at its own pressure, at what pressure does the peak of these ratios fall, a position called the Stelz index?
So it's 351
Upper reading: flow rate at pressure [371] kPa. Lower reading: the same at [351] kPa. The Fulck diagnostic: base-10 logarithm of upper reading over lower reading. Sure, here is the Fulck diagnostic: -0.31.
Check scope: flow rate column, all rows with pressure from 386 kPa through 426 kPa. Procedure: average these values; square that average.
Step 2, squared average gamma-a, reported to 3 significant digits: 352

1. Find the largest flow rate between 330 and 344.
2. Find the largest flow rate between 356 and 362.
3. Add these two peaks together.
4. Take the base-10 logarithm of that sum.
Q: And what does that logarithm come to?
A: 1.58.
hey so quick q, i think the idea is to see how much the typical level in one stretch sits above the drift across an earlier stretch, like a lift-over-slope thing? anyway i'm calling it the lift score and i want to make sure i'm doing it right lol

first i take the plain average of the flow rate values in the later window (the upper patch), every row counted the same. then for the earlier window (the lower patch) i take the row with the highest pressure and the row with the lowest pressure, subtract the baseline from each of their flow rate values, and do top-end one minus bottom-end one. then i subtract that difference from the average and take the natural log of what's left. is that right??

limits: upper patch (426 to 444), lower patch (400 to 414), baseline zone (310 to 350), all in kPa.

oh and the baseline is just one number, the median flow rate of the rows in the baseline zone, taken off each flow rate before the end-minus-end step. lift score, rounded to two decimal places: 2.82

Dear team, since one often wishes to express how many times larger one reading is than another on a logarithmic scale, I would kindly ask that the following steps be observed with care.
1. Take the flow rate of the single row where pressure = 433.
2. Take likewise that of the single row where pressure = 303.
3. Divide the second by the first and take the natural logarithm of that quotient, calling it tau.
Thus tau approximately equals 0.12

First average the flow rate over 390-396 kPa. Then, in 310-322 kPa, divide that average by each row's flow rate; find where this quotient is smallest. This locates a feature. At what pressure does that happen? 315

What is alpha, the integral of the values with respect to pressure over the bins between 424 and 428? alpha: 68.9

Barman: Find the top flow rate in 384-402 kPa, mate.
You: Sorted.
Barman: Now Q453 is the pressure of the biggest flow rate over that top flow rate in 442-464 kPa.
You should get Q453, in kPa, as 449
